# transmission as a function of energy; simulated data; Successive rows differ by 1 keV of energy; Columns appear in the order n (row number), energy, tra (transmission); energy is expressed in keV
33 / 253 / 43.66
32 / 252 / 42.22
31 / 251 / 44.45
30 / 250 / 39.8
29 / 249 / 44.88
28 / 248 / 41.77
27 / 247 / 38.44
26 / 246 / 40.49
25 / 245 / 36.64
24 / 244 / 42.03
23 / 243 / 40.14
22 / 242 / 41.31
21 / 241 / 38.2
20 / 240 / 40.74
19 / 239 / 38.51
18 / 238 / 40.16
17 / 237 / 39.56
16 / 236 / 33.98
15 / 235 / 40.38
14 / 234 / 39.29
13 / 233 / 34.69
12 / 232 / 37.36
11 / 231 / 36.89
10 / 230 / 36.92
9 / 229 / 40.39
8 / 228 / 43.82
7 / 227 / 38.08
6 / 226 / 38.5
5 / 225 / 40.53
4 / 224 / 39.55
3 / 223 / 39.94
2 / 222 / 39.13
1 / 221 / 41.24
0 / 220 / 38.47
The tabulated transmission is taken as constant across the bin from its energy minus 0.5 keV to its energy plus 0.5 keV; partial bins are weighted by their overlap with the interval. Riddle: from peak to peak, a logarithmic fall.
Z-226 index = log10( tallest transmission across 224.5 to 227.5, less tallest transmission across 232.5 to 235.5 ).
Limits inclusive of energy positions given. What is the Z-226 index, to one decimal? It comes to -0.8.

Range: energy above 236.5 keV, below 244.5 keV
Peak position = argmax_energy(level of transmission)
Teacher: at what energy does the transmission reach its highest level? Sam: 244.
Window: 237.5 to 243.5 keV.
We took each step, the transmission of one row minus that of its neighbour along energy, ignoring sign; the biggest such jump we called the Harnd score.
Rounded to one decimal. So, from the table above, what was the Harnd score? 3.1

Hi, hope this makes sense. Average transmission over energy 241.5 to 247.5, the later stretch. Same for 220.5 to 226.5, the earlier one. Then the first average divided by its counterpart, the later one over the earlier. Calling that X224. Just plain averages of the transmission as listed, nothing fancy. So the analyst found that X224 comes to 1.00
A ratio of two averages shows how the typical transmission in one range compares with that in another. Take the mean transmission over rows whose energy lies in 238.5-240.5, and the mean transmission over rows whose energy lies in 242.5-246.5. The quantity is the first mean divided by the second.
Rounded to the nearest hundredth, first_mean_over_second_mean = 0.99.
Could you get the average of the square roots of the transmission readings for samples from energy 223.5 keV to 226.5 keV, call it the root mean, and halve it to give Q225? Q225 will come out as 3.14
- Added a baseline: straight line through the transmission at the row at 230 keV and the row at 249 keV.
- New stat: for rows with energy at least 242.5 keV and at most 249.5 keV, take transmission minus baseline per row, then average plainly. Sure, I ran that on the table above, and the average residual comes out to -3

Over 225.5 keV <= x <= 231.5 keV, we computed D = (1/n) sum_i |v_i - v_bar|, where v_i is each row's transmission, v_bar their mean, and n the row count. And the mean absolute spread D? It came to 2.0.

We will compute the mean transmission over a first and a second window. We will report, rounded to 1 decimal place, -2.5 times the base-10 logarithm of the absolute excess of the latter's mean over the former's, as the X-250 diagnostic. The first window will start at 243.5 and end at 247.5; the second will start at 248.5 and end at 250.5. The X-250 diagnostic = -1.2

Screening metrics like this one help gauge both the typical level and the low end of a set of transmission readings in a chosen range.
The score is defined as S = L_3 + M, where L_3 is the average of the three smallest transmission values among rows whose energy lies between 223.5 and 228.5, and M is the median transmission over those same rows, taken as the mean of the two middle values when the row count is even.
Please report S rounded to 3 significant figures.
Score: 78.3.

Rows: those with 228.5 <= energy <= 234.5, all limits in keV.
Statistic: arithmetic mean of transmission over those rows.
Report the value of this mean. 37.6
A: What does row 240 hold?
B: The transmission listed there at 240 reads 40.74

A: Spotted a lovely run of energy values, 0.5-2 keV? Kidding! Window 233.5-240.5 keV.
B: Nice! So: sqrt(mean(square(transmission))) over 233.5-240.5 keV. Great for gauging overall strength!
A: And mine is 39.0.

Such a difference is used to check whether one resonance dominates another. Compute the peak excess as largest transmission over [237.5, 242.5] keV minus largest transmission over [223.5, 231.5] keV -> -2.5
